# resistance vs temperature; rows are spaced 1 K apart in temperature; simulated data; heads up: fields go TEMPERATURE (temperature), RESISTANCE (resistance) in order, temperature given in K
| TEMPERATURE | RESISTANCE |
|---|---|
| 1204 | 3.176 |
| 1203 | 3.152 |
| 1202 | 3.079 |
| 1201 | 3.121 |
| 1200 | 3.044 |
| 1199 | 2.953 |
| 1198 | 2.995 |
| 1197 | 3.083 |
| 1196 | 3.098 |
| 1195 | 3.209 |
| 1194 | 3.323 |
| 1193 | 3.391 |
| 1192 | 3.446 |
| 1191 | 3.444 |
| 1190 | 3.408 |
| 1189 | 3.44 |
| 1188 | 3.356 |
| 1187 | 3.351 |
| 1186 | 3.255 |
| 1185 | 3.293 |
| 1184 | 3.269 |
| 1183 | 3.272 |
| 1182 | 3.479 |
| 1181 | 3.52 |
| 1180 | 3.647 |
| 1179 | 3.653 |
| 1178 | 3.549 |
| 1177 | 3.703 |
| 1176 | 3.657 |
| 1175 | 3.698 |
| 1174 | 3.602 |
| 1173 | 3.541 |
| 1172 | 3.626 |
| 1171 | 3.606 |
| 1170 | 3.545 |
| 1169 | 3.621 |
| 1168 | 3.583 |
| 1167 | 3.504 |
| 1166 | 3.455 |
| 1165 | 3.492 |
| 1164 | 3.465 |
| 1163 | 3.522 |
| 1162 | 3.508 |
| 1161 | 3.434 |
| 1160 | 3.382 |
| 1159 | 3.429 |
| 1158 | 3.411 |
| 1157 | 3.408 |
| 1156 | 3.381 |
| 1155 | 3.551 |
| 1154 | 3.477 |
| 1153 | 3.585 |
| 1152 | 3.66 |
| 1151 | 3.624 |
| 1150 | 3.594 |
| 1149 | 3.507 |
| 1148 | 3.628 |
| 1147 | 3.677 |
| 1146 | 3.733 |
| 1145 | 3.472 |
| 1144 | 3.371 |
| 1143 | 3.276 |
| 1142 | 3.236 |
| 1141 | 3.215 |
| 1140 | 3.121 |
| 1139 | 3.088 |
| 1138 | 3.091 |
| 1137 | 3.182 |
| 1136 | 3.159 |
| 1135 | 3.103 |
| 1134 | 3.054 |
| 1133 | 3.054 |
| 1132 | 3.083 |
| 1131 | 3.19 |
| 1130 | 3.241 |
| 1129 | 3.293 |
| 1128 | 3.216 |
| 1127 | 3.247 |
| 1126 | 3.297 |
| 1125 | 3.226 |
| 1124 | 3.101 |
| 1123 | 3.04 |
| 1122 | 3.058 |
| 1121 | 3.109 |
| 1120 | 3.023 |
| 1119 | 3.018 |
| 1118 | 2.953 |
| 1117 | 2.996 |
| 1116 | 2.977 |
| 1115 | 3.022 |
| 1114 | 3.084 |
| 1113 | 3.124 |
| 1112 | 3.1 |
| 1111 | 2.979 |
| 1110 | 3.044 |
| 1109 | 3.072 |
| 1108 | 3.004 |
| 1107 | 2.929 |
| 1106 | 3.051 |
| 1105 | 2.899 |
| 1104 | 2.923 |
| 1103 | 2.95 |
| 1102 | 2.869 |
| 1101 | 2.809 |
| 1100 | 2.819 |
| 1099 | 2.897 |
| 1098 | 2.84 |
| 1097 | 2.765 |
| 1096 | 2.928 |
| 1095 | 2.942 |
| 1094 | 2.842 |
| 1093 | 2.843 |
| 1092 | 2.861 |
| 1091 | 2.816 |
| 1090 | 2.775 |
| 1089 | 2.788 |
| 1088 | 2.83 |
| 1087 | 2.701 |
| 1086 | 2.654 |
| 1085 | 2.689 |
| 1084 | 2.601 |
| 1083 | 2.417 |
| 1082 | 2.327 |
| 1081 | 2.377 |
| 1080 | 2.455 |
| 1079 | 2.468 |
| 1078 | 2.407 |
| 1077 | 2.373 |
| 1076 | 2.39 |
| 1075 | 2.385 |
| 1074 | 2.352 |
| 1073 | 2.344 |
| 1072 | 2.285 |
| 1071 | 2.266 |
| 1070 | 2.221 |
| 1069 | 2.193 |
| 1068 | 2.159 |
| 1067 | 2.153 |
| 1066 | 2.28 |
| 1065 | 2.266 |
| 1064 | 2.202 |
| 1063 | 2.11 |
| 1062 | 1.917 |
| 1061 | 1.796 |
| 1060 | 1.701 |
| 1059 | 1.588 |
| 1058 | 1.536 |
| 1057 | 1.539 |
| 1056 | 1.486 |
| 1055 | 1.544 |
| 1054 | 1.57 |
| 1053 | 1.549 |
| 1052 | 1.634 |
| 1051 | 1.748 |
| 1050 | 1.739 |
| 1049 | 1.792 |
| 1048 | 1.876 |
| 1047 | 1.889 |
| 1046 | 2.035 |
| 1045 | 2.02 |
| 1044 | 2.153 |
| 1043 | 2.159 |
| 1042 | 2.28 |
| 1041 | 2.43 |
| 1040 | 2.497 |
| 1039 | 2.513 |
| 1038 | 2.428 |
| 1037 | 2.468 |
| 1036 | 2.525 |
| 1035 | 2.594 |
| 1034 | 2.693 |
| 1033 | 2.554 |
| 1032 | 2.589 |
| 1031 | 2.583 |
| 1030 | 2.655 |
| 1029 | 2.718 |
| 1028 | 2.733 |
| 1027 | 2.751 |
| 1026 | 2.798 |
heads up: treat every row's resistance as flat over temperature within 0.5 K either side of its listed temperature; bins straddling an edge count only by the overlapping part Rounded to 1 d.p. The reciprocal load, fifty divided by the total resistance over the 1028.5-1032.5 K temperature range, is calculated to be 4.7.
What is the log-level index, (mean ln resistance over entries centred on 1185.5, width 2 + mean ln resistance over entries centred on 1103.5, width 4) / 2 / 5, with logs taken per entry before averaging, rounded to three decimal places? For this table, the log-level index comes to 0.225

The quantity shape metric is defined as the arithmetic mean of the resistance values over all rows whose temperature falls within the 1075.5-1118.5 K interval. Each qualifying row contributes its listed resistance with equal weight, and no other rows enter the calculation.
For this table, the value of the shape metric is 2.8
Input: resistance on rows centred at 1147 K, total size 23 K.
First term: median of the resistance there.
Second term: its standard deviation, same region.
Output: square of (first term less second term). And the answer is 10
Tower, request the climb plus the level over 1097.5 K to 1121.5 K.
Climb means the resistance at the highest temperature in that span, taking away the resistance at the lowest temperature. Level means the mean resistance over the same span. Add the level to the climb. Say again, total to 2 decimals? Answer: 3.25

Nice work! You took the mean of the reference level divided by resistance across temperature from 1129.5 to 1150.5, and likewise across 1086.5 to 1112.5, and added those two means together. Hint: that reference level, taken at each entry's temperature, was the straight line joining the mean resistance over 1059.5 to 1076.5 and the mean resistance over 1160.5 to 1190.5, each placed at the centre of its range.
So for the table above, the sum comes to 1.82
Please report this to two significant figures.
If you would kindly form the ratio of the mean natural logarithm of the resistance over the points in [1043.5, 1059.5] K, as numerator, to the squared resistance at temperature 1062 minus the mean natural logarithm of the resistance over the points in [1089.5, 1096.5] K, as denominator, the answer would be 0.21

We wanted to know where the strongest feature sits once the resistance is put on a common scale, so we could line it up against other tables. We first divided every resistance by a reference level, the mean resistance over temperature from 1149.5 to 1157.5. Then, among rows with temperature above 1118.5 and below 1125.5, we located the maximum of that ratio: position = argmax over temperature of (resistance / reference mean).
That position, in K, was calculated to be 1125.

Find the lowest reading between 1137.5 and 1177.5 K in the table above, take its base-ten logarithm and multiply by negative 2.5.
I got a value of -1.2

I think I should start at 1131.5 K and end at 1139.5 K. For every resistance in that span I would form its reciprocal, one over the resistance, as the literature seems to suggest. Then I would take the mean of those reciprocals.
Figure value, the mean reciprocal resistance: 0.32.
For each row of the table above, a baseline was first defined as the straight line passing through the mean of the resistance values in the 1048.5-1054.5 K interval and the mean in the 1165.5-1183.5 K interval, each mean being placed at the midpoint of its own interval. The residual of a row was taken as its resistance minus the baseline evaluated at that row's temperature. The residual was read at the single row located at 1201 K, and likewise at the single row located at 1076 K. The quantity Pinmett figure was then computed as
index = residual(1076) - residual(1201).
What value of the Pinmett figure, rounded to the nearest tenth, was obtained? 1.2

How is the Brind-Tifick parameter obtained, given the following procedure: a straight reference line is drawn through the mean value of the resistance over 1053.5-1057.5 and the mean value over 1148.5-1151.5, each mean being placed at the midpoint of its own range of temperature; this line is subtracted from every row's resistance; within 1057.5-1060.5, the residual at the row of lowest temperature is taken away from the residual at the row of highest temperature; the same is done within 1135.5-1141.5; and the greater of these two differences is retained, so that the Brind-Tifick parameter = 0.12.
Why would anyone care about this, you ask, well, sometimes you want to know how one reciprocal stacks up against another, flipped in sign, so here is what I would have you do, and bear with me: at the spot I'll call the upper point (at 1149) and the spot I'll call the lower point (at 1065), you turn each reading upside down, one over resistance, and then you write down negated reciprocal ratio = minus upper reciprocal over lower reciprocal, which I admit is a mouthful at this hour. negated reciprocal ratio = -0.65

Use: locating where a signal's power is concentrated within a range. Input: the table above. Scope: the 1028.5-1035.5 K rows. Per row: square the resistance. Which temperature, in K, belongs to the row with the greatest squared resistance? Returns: 1029 K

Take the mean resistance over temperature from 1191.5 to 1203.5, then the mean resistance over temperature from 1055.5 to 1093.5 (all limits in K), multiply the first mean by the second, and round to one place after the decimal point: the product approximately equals 7.3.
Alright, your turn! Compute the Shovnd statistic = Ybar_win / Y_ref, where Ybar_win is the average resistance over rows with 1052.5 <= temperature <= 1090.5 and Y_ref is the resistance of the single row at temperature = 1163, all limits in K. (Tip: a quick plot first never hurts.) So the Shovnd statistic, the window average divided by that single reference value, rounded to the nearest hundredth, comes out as 0.63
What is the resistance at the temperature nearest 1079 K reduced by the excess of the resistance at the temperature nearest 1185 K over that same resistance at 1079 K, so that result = 1.6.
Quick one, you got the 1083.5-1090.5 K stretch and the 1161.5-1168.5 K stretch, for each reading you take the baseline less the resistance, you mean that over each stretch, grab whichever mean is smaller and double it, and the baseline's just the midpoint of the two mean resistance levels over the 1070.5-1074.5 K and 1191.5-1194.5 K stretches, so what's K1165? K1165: -1.31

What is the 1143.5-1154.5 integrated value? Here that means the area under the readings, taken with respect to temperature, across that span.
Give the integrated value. 39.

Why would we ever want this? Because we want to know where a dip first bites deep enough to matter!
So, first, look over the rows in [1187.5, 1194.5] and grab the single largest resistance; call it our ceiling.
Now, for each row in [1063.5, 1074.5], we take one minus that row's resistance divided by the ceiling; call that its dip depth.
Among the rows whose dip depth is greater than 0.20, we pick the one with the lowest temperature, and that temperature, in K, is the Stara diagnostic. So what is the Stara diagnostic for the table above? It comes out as 1064 K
